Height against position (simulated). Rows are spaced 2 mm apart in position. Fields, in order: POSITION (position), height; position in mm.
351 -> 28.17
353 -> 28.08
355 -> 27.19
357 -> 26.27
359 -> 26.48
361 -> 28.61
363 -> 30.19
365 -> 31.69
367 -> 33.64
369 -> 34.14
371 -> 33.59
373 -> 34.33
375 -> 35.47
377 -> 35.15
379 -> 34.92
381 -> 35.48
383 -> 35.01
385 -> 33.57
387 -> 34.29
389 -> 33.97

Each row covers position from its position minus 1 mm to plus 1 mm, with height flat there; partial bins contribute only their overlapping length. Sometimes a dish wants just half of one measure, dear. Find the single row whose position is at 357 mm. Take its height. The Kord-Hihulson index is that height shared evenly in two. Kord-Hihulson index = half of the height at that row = 13.1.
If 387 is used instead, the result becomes 17.1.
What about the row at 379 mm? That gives 17.5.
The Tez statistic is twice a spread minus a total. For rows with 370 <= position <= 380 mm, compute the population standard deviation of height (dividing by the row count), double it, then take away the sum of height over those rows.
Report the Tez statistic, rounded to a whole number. -172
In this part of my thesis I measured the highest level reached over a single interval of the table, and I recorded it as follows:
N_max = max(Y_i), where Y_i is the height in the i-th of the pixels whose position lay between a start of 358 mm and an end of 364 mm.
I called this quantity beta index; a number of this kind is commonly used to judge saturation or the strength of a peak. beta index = 30.19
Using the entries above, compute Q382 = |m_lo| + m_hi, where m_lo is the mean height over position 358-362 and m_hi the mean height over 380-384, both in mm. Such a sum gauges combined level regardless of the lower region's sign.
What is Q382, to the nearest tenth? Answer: 62.8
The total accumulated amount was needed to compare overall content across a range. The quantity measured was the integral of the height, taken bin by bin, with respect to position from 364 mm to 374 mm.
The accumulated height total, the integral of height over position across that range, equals 335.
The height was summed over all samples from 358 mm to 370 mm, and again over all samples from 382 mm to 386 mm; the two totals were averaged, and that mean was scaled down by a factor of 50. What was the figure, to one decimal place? 2.5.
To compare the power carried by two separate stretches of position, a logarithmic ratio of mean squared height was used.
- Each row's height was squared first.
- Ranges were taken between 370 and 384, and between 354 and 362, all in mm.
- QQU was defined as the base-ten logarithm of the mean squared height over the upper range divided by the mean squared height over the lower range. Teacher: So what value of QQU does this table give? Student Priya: 0.22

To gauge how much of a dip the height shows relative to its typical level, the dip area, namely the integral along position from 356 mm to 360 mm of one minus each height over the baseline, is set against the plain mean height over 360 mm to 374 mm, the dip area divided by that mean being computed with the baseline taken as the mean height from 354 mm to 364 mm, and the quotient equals 0.006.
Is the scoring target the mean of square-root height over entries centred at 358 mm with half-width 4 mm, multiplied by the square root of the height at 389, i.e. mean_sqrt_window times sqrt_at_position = 30.4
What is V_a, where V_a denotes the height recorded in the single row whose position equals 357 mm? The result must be 26.27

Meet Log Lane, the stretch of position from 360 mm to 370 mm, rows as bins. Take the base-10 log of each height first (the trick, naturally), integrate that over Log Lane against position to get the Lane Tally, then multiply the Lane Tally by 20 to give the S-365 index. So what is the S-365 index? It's 300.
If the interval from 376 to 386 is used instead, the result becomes 308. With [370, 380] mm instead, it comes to 308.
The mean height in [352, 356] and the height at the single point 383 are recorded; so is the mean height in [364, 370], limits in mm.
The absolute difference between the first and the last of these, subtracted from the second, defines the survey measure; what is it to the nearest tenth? 29.5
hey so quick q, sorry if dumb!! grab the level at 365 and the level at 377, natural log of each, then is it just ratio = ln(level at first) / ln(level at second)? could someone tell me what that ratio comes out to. 0.97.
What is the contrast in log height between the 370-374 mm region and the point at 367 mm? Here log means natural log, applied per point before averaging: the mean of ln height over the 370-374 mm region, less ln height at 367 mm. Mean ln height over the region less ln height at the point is 0.01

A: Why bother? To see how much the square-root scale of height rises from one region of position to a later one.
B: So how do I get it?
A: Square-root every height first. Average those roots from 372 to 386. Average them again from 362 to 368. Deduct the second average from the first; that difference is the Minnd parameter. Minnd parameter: 0.26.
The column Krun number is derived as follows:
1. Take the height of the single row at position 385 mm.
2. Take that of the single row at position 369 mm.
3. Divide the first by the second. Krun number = 0.98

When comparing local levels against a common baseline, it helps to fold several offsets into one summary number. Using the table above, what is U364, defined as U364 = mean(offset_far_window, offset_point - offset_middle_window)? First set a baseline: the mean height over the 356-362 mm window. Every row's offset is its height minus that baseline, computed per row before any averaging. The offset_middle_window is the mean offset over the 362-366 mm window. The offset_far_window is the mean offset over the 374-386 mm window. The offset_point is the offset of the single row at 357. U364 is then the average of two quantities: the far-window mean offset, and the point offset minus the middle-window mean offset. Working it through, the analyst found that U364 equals 1.57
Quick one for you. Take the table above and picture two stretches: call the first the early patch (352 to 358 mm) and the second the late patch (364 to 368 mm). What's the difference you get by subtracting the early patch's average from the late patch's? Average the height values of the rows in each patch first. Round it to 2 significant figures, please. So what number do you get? 5.5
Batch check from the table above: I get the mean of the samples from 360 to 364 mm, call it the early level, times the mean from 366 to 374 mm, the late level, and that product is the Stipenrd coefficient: 997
